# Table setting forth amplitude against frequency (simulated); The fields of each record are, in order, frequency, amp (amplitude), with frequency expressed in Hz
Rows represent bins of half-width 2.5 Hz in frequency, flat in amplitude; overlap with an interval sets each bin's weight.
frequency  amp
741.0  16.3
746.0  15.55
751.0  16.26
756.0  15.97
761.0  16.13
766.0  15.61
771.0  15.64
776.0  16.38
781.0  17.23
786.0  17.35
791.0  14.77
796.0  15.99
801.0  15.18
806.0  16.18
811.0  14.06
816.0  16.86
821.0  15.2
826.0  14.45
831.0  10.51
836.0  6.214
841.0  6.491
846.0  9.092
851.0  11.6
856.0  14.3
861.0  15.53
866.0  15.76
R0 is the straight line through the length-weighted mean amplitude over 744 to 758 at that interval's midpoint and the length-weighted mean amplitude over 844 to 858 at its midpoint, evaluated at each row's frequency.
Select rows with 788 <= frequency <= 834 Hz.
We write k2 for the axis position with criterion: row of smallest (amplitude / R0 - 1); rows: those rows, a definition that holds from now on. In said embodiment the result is 831.0 Hz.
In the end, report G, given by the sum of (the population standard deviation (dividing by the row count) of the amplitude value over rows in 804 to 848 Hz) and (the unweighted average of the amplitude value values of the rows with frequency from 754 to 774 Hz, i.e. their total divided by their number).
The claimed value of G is 19.7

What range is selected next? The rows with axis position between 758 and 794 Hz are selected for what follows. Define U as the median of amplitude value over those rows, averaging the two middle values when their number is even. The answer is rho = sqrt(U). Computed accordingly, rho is 4.02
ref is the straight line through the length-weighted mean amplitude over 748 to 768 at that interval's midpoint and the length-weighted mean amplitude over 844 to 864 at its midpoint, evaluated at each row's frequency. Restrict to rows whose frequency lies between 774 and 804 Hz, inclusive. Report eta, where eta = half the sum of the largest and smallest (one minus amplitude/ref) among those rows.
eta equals -0.07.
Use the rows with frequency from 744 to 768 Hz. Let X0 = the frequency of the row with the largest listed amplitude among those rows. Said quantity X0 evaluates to 751.0 Hz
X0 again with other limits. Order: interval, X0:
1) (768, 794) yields 786.0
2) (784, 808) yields 786.0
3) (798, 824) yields 816.0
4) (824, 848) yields 826.0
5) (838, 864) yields 861.0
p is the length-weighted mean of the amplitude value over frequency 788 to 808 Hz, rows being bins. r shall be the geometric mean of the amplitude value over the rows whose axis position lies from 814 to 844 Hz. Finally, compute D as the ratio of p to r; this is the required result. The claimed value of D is 1.44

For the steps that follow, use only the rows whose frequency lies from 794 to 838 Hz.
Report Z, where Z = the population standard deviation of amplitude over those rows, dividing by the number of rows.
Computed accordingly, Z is 3.2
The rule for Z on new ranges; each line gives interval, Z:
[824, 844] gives 3.4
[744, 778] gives 0.3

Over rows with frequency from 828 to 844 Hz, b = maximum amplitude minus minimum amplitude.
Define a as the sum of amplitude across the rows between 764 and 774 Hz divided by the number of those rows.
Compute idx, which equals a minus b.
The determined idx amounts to 11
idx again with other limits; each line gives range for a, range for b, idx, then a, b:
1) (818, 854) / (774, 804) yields 8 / 10.5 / 2.6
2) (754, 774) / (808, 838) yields 5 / 15.8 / 10.6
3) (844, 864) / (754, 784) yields 11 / 12.6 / 1.6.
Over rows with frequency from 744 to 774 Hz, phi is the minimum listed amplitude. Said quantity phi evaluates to 15.55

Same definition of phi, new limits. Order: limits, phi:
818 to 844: 6.214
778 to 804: 14.77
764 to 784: 15.61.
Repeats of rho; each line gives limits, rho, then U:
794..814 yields 3.95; 15.6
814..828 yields 3.90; 15.2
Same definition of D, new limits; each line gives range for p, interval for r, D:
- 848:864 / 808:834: 0.98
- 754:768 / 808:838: 1.30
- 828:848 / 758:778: 0.52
